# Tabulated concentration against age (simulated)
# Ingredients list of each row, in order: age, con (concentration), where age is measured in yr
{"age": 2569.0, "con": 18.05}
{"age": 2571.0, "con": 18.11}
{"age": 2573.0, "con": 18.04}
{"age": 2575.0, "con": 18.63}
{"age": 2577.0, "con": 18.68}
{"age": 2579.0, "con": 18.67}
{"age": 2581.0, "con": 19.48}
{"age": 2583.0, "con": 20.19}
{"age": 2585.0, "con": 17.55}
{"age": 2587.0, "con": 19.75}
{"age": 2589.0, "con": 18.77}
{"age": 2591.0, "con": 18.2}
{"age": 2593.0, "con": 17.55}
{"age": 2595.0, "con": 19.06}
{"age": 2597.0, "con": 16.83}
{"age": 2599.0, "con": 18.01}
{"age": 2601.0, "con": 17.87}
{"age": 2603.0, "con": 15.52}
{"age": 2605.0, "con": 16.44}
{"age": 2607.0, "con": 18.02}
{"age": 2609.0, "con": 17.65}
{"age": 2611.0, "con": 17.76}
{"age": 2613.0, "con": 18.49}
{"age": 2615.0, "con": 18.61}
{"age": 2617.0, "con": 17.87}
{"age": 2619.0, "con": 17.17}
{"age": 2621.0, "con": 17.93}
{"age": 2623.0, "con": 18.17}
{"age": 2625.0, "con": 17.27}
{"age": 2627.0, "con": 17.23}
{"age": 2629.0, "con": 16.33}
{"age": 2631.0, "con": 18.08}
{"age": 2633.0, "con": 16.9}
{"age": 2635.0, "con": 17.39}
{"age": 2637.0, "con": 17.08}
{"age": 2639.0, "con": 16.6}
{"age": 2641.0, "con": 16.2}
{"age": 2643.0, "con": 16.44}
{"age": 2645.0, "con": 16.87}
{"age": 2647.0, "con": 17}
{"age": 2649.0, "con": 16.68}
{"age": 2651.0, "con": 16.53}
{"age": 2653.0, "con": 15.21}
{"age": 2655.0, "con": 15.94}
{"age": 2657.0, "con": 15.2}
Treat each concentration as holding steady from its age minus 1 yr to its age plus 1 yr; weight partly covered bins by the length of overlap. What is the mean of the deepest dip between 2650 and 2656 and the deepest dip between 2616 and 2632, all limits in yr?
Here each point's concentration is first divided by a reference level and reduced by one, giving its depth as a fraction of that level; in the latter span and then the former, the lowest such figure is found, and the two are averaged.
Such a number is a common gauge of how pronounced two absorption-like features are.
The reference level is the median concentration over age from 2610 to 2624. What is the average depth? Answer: -0.120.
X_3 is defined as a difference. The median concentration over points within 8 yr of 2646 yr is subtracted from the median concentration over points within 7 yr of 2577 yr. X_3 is 2.1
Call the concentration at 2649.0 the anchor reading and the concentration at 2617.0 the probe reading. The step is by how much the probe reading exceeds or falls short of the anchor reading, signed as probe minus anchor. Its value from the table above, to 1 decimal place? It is 1.2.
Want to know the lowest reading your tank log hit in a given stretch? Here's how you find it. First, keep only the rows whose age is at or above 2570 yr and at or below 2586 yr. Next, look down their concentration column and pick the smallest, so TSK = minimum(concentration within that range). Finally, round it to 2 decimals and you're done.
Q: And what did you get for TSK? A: 17.55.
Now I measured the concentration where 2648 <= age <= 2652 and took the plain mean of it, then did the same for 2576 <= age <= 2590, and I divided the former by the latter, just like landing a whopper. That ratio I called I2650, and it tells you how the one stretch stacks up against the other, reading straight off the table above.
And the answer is 0.87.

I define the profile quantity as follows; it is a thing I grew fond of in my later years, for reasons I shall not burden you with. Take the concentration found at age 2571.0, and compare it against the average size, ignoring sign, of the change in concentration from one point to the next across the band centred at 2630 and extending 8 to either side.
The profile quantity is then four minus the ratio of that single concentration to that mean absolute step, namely -19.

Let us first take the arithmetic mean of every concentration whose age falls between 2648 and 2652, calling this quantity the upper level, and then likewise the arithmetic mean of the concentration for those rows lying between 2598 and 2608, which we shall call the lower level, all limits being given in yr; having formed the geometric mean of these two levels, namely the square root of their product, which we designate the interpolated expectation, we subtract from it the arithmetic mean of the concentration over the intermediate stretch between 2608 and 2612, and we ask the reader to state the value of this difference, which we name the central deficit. -0.82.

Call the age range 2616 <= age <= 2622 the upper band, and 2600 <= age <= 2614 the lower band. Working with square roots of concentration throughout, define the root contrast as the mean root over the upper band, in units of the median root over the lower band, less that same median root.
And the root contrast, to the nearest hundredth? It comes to -3.22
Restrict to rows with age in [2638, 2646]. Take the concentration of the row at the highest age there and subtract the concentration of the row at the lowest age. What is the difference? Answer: 0.27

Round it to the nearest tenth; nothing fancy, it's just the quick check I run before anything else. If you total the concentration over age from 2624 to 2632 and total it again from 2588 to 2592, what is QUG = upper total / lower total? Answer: 1.9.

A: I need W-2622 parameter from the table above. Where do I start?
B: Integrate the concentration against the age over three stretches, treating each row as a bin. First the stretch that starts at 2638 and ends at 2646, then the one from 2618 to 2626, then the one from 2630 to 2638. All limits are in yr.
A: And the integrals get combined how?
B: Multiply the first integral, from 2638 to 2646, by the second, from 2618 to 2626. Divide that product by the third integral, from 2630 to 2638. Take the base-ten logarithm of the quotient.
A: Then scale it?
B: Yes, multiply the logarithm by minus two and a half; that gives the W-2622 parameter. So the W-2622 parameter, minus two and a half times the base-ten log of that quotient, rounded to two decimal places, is -5.32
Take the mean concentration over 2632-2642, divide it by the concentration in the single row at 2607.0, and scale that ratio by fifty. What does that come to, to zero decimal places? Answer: 47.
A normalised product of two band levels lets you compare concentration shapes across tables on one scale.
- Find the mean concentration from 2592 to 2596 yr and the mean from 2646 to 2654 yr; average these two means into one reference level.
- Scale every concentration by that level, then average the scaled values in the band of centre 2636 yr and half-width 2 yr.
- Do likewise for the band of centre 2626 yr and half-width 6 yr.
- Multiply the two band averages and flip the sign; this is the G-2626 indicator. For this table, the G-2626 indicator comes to -1.00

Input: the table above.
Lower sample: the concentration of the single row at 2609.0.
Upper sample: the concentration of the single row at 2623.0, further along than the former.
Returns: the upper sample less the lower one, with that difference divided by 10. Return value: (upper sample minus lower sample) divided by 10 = 0.052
